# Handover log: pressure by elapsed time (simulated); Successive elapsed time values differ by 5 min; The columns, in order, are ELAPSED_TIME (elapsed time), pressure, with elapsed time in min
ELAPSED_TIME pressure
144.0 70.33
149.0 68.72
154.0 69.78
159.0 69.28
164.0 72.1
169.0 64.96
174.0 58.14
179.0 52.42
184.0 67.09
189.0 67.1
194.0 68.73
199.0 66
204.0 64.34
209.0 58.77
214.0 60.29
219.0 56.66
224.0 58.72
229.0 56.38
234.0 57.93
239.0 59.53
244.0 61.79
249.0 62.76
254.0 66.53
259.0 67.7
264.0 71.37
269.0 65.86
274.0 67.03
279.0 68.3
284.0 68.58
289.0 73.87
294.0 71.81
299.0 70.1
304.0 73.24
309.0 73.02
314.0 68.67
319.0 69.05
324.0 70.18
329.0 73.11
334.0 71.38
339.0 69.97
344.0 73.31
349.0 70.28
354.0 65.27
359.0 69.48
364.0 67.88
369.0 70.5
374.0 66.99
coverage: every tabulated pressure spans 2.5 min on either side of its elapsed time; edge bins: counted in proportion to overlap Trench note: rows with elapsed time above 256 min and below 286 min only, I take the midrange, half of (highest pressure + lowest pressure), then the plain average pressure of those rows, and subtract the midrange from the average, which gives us -0.5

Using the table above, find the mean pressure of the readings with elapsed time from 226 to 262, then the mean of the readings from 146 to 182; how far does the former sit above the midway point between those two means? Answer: -2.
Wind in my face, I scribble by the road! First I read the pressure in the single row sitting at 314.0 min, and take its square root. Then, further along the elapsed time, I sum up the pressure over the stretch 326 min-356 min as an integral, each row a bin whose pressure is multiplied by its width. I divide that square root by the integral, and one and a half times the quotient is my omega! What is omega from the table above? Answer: 0.0059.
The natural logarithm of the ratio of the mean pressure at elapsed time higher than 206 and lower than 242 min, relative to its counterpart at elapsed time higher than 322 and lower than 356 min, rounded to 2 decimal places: -0.19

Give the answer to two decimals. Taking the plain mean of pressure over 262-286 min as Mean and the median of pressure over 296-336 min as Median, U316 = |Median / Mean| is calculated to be 1.04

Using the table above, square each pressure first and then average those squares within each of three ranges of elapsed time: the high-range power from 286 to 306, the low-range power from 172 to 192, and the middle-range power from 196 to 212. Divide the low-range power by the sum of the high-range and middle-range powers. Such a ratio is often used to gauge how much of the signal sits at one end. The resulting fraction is 0.41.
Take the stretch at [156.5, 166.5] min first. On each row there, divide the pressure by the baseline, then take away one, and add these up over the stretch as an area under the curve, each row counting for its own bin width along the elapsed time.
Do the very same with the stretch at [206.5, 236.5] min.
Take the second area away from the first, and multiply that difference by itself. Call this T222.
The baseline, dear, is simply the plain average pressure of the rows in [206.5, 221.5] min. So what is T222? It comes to 5.3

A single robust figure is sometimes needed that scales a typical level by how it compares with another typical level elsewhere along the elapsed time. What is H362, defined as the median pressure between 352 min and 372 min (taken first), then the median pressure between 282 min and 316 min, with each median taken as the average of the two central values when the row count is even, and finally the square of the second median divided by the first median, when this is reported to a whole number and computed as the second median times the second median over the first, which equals 75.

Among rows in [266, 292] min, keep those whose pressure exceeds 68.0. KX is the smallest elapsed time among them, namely 279.0 min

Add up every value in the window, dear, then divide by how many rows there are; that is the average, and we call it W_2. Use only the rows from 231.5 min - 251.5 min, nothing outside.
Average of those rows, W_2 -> 61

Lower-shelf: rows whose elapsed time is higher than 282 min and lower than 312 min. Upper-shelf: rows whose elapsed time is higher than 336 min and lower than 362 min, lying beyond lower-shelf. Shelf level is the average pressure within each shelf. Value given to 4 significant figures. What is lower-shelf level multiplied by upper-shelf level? 5000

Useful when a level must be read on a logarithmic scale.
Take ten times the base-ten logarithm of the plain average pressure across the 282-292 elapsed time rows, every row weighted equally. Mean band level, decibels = 18.5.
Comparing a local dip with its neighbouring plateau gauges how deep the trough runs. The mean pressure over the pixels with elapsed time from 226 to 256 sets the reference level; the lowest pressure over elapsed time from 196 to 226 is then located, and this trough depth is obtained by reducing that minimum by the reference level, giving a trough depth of -4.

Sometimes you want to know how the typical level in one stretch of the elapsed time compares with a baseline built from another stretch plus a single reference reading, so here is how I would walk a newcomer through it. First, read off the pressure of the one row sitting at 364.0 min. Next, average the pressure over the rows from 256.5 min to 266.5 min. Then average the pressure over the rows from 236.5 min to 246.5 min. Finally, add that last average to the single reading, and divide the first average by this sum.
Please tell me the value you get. 0.541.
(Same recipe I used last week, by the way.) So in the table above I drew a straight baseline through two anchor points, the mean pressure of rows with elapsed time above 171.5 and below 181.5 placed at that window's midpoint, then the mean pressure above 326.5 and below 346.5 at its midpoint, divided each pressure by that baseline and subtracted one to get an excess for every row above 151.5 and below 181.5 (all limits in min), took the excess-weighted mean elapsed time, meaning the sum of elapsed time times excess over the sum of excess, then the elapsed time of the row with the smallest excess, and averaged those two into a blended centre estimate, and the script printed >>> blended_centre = 169.8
